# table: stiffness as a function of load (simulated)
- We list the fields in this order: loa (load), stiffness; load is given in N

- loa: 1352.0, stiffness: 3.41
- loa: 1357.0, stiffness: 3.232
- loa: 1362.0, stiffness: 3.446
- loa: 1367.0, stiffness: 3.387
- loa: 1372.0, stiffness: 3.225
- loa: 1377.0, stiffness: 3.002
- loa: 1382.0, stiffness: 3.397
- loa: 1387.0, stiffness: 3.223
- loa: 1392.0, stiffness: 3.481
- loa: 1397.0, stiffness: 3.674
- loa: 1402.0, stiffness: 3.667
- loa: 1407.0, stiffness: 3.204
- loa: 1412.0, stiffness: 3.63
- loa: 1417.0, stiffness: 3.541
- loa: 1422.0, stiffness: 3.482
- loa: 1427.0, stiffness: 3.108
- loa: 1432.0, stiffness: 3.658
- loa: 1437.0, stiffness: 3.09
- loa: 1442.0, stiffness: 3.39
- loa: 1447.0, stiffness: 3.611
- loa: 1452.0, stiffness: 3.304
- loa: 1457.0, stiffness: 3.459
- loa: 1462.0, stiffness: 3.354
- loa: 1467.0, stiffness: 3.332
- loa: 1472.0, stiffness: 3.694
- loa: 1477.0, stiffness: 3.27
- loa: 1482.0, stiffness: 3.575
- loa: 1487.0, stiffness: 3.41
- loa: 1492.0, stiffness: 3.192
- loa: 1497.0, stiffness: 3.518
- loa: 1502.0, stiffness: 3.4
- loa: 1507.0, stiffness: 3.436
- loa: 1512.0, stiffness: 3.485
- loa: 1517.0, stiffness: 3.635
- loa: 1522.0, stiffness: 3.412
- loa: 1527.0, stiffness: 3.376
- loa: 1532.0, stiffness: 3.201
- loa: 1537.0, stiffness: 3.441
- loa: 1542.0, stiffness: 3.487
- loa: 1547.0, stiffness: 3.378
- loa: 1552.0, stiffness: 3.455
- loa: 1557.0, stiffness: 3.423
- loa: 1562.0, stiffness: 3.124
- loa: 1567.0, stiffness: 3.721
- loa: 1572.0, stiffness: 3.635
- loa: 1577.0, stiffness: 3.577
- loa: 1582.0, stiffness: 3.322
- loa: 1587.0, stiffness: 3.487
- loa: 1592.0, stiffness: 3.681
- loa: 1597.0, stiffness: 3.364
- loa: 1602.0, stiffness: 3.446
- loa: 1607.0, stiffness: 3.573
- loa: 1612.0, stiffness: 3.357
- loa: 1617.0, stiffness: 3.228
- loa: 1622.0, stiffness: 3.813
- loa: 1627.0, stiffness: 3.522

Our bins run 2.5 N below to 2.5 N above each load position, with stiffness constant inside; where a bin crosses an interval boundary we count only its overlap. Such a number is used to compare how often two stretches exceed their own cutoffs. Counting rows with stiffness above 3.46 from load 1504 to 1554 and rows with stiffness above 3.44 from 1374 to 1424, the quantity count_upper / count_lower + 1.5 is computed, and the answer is 2.00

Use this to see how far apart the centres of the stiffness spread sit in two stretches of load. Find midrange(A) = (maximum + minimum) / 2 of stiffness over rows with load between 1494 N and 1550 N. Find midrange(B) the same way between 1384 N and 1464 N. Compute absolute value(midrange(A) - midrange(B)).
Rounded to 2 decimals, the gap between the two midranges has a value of 0.04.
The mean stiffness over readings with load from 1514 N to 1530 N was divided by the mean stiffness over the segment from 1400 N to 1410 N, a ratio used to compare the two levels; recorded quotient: 1.01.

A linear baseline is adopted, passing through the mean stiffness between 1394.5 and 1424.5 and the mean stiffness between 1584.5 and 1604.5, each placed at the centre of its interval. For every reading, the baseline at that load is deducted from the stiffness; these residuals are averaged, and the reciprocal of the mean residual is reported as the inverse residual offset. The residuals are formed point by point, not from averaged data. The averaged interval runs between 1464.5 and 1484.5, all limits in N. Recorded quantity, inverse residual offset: -19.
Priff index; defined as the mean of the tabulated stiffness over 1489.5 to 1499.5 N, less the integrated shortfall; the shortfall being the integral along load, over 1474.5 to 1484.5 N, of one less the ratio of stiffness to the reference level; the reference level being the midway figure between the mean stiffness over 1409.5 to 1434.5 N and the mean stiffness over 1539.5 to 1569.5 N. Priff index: 3.25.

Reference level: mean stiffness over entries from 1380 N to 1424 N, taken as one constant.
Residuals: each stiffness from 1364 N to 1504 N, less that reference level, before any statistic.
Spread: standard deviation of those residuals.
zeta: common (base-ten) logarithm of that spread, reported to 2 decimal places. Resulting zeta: -0.72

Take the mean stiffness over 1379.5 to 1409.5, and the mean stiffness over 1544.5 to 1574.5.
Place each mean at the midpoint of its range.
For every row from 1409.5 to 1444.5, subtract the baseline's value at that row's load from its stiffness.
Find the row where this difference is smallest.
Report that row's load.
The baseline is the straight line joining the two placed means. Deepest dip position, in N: 1437.0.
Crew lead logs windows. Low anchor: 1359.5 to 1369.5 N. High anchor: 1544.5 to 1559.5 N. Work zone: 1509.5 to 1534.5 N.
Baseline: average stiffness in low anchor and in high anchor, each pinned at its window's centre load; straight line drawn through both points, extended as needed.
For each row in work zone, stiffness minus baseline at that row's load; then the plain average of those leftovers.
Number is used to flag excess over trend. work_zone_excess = 0.003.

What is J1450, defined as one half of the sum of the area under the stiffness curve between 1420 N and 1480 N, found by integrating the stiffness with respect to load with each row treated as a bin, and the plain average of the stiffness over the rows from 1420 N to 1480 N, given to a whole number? 104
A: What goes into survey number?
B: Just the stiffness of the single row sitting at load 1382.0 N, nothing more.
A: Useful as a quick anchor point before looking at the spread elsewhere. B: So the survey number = 3.397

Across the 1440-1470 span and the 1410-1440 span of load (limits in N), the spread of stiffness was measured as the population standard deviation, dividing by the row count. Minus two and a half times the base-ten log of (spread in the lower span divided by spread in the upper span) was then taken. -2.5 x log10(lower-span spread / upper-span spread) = -0.9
